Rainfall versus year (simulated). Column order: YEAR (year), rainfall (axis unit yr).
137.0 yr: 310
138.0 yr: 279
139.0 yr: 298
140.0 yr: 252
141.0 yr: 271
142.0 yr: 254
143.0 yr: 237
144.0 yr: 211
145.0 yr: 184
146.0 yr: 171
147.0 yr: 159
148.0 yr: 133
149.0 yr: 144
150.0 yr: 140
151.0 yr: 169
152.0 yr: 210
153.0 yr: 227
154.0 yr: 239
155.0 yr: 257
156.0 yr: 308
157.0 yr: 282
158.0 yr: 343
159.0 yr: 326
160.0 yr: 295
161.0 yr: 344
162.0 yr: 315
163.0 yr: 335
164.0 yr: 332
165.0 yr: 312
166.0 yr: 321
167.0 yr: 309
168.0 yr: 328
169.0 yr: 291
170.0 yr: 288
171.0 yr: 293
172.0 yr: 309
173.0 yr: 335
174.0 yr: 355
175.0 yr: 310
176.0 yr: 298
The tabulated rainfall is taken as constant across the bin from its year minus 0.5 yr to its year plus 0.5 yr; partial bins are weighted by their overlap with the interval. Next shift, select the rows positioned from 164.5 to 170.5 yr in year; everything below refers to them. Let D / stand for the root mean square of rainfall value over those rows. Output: 309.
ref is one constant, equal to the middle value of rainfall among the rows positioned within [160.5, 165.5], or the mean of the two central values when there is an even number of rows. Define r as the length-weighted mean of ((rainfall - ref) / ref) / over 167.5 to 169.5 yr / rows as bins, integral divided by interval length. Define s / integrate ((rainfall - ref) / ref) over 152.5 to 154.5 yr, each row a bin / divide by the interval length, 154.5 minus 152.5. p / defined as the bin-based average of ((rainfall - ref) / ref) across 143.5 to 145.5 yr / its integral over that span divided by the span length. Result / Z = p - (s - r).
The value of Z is -0.2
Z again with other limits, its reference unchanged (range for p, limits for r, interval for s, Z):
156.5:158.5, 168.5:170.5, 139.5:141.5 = 0.0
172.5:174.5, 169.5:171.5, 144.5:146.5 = 0.4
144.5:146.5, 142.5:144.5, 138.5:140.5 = -0.6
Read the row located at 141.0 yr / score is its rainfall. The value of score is 271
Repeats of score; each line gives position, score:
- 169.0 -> 291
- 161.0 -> 344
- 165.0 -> 312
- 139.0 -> 298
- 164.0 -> 332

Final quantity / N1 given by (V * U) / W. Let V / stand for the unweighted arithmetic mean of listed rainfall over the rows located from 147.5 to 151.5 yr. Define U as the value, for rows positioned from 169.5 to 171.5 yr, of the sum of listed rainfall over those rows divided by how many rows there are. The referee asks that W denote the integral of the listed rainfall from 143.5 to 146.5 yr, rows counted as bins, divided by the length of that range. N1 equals 226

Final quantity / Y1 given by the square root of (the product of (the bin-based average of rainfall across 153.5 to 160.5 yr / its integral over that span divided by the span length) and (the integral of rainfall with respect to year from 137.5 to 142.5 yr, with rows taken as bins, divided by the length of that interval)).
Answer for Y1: 282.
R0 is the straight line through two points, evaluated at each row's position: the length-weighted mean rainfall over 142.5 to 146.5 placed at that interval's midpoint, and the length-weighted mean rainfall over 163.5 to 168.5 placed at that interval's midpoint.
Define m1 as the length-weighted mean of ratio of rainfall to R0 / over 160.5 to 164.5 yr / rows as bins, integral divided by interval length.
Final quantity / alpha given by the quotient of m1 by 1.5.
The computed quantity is 0.73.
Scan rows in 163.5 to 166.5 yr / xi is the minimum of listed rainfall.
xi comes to 312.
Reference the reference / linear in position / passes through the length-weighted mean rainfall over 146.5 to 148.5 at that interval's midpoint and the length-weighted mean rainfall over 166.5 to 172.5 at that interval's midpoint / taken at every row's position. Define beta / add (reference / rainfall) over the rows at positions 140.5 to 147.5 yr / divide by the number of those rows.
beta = 0.6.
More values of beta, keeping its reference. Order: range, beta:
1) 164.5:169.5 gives 0.9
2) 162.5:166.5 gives 0.8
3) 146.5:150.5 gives 1.1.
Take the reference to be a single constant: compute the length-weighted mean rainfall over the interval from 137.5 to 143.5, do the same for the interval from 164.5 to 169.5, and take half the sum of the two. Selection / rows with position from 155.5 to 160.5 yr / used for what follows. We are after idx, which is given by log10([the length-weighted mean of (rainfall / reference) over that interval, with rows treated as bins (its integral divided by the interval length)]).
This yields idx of 0.03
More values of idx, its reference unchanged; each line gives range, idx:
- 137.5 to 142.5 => -0.03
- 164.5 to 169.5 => 0.03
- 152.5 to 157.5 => -0.04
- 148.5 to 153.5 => -0.21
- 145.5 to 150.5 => -0.29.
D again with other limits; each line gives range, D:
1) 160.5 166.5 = 327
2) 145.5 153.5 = 172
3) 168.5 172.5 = 295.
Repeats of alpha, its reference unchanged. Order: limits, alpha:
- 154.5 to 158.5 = 0.74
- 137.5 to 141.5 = 1.06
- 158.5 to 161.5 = 0.75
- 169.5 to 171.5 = 0.56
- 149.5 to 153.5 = 0.52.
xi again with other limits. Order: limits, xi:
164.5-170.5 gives 288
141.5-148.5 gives 133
